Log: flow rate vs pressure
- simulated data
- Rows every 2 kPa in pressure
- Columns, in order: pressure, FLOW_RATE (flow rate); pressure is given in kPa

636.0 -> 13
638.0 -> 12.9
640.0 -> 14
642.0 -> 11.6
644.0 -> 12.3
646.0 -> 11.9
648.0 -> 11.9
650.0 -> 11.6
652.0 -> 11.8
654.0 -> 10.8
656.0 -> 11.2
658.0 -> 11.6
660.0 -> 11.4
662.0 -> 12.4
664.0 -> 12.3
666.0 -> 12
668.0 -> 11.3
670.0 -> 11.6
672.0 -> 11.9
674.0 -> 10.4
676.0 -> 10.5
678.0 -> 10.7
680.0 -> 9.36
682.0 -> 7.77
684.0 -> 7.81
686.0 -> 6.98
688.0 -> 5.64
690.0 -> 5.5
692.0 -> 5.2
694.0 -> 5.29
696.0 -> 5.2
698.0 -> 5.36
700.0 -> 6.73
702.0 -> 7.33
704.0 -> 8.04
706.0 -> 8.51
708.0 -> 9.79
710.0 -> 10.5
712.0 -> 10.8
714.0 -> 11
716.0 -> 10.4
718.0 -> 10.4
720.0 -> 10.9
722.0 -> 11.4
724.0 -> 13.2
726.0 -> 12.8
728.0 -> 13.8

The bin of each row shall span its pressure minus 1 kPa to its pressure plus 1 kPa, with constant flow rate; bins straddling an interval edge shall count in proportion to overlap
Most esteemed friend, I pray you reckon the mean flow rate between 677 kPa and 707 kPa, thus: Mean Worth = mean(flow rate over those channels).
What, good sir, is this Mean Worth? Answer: 7.0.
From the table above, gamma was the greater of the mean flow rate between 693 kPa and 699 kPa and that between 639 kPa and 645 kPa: 12.6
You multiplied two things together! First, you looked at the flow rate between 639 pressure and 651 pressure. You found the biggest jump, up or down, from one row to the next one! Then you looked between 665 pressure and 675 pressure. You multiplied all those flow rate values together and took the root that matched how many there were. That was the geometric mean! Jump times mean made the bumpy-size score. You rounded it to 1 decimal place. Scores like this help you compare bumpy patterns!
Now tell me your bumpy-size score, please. 27.4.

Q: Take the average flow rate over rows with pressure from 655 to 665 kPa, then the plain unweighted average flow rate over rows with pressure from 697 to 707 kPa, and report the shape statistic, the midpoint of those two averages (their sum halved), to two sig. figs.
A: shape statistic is 9.5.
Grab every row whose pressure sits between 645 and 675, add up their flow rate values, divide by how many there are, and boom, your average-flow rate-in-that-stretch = 12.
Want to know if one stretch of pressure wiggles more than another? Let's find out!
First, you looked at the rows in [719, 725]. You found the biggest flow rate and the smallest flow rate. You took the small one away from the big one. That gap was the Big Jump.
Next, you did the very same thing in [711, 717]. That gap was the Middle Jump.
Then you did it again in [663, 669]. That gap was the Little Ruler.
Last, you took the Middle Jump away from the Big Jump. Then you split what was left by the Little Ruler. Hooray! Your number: 1.7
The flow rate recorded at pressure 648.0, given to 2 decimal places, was 11.90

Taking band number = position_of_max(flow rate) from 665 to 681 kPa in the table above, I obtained 666.0 kPa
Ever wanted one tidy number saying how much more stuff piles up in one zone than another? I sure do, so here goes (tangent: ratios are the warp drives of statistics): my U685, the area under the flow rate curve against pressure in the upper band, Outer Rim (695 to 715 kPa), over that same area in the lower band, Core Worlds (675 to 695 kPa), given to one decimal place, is 1.1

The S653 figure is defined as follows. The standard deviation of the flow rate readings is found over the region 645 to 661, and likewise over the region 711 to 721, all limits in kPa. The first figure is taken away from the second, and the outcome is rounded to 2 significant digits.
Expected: -0.10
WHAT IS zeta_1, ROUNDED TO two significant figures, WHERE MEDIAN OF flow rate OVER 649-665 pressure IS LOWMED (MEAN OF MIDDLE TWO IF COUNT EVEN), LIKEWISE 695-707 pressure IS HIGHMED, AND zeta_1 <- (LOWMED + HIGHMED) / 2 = 9.3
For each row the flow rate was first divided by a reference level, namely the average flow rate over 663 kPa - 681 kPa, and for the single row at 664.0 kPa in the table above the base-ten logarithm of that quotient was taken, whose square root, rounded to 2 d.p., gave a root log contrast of 0.21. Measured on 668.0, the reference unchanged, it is 0.08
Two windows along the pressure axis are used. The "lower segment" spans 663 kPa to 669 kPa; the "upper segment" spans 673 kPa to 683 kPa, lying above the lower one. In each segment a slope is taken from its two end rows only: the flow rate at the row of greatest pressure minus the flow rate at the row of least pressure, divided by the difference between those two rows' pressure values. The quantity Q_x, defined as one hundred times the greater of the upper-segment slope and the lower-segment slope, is -25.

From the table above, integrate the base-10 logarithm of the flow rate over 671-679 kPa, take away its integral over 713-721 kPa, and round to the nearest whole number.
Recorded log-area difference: 0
